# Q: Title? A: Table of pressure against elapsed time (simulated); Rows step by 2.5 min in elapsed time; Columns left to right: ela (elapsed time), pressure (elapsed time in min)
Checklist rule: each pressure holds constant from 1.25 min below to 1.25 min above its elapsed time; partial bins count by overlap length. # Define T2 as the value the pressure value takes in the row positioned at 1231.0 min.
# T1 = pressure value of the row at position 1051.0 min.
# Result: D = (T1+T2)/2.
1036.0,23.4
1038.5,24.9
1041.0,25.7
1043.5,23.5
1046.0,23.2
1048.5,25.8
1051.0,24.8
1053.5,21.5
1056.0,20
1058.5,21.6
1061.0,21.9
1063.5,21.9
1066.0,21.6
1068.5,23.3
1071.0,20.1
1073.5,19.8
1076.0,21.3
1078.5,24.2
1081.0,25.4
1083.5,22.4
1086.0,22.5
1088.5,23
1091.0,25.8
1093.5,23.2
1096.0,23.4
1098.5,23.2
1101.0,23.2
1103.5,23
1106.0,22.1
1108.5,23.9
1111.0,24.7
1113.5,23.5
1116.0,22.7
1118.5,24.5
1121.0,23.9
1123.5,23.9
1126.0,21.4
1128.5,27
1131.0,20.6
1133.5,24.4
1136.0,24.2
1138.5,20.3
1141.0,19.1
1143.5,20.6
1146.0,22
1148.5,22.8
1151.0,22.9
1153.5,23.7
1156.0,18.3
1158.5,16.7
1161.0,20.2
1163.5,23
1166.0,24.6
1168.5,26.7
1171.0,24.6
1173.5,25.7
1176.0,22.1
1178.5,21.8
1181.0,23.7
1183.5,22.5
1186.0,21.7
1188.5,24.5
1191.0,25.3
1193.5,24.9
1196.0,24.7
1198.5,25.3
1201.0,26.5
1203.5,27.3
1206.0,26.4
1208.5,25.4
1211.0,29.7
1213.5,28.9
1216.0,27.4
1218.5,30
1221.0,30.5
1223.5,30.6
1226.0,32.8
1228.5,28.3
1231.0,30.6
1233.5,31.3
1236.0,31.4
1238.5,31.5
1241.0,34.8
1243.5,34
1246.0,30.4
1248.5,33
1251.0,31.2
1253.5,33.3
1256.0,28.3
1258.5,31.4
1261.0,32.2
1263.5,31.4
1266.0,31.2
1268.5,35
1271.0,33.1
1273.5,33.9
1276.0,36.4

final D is 28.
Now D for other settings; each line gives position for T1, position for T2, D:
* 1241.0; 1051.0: 30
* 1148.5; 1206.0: 25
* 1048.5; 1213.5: 27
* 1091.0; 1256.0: 27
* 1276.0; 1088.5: 30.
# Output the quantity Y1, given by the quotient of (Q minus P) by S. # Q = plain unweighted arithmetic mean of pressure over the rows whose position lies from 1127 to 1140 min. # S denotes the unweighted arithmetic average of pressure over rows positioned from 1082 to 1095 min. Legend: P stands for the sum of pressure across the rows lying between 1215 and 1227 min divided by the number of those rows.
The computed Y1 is -0.30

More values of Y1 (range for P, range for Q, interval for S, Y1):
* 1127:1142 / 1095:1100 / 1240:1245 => 0.02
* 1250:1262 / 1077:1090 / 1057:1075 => -0.36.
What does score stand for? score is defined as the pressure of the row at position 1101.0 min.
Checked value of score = 23.2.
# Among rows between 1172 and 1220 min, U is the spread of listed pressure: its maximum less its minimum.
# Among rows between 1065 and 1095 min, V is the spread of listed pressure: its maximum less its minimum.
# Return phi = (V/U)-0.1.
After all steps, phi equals 0.6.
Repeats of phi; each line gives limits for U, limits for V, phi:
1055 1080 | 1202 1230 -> 1.6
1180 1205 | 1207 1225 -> 0.8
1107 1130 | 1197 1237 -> 1.2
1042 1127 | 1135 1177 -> 1.6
